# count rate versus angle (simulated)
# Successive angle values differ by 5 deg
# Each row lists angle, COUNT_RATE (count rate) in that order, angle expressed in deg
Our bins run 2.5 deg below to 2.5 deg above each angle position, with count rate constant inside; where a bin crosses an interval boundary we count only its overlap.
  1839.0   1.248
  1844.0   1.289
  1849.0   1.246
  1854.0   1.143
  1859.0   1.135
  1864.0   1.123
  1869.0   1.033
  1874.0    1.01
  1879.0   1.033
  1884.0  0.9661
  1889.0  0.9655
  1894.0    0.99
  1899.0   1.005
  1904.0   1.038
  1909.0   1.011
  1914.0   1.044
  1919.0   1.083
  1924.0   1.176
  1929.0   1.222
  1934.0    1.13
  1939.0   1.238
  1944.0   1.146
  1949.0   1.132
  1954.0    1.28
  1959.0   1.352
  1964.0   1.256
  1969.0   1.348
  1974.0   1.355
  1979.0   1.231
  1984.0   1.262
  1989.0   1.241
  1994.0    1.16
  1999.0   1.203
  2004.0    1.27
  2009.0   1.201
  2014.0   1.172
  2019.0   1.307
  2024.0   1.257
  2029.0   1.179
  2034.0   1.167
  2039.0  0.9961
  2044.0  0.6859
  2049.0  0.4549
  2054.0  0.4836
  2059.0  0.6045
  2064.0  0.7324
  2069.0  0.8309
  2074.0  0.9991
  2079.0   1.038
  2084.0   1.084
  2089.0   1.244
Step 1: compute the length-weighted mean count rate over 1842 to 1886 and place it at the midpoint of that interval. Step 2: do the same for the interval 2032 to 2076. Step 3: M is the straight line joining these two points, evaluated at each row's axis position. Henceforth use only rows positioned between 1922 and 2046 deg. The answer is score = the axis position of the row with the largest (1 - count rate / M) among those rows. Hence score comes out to 2044.0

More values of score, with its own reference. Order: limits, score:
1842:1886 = 1884.0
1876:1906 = 1884.0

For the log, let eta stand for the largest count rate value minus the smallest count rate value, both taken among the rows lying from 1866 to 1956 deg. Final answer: 0.3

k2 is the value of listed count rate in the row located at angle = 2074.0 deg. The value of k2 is 0.9991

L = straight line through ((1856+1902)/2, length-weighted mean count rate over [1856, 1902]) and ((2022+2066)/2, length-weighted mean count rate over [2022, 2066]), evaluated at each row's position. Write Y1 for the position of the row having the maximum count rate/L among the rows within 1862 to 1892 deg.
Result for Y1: 1864.0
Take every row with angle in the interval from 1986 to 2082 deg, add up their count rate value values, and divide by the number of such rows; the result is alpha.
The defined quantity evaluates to 1.00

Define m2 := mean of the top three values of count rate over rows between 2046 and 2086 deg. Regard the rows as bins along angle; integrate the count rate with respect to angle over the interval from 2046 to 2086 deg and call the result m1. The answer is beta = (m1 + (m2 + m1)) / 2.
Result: 31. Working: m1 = 31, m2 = 1.04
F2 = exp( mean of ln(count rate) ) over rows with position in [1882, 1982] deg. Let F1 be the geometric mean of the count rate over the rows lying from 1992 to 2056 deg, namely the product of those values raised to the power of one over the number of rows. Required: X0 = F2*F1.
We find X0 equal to 1.13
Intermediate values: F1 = 0.99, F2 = 1.14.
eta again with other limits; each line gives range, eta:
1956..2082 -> 0.9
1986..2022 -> 0.1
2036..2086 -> 0.6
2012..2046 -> 0.6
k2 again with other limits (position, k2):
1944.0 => 1.146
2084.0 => 1.084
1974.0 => 1.355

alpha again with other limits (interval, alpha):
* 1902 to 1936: 1.10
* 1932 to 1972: 1.24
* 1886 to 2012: 1.17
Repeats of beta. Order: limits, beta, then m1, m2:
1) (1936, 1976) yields 51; 50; 1.35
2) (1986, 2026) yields 50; 49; 1.28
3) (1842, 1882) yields 46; 45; 1.23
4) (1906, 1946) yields 46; 45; 1.21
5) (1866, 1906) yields 41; 40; 1.03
